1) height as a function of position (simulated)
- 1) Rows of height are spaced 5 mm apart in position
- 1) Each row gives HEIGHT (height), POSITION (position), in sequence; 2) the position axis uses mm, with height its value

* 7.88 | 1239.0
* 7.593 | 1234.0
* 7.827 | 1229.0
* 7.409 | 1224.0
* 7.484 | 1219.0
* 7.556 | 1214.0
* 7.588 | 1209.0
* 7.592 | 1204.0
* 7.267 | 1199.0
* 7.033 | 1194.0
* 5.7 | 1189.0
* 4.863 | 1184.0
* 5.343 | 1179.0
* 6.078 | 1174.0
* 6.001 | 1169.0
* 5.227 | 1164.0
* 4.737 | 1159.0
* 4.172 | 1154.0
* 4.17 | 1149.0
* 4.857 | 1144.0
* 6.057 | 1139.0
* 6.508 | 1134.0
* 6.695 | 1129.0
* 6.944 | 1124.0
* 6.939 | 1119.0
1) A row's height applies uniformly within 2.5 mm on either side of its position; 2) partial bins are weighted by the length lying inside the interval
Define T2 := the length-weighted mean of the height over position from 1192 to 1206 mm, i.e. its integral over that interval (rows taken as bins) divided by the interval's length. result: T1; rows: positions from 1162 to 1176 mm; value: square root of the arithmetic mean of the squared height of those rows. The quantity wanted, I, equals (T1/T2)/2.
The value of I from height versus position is 0.40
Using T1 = 5.78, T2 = 7.3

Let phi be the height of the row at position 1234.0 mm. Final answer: 7.593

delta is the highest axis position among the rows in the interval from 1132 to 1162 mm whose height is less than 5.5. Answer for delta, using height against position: 1159.0 mm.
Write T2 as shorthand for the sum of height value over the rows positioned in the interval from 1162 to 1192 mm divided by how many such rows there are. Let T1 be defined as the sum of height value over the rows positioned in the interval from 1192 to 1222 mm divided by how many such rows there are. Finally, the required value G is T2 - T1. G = -1.9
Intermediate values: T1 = 7.4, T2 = 5.5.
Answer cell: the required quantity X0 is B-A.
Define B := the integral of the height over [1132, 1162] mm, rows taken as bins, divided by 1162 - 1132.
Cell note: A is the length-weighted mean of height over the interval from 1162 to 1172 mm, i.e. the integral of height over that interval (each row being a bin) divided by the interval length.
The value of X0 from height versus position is -0.6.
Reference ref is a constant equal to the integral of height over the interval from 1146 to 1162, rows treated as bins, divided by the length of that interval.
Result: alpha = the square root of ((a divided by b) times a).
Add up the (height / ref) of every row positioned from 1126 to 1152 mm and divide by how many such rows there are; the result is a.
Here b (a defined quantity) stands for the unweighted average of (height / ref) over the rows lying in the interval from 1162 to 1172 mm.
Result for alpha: 1.14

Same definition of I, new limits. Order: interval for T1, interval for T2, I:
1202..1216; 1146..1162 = 0.86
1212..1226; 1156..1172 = 0.70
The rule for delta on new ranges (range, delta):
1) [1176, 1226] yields 1184.0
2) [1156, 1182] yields 1179.0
